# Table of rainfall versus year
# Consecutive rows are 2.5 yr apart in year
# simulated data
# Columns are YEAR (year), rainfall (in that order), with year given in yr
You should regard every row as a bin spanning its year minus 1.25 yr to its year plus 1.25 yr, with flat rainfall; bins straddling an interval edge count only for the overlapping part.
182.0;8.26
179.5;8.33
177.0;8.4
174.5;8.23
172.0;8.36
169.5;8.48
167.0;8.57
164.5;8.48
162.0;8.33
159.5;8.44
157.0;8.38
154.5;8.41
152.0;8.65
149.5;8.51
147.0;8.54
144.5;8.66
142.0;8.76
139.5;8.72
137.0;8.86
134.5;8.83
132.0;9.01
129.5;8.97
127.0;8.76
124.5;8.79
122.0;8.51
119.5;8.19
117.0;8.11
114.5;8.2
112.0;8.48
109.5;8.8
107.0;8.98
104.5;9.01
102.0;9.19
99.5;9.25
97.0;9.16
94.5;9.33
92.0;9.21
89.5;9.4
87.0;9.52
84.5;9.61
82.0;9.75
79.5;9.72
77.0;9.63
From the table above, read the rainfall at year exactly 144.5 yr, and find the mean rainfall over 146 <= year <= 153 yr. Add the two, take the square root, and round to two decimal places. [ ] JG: 4.15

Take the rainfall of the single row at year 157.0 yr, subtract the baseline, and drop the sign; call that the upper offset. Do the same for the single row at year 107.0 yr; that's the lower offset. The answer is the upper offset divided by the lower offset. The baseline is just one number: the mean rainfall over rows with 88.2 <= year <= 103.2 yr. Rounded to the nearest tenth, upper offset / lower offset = 3.2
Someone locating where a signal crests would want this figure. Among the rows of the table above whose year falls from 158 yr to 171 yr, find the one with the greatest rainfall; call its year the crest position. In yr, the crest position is 167.0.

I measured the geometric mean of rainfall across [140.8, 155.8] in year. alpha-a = 8.59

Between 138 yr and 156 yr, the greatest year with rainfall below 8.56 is 154.5 yr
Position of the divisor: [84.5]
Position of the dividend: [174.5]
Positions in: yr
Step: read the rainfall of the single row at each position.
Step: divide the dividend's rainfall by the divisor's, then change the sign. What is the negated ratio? -0.86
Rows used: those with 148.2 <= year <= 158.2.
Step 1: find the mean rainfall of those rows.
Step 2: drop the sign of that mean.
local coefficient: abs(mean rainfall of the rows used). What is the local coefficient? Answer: 8.49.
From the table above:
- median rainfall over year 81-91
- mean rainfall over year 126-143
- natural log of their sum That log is 2.91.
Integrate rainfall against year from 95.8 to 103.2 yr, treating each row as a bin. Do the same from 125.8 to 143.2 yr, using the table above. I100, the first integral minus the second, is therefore -86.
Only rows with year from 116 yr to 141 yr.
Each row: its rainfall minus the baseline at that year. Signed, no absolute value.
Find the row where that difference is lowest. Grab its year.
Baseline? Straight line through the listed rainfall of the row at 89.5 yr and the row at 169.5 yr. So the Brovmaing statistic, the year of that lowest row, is 117.0 yr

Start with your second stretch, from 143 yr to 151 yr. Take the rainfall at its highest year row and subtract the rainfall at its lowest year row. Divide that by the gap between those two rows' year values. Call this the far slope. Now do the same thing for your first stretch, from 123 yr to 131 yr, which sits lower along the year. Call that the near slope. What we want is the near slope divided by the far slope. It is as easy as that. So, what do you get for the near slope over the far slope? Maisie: -1.2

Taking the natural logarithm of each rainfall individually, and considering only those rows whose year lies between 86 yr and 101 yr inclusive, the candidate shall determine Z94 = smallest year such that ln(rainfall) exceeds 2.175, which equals 87.0 yr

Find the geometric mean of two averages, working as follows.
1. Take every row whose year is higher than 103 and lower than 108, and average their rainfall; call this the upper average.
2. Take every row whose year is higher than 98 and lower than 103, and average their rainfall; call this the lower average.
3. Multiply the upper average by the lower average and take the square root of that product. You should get 9.11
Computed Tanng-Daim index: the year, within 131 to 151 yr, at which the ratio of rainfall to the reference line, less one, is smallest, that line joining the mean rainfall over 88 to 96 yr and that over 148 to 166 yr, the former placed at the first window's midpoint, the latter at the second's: 147.0 yr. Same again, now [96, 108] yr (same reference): 104.5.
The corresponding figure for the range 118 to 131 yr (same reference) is 119.5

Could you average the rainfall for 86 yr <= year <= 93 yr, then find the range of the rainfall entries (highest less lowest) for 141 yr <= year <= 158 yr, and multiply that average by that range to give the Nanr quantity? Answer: 3.6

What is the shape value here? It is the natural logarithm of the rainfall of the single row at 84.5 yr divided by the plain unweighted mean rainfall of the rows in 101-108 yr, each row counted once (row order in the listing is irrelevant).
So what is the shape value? 0.059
